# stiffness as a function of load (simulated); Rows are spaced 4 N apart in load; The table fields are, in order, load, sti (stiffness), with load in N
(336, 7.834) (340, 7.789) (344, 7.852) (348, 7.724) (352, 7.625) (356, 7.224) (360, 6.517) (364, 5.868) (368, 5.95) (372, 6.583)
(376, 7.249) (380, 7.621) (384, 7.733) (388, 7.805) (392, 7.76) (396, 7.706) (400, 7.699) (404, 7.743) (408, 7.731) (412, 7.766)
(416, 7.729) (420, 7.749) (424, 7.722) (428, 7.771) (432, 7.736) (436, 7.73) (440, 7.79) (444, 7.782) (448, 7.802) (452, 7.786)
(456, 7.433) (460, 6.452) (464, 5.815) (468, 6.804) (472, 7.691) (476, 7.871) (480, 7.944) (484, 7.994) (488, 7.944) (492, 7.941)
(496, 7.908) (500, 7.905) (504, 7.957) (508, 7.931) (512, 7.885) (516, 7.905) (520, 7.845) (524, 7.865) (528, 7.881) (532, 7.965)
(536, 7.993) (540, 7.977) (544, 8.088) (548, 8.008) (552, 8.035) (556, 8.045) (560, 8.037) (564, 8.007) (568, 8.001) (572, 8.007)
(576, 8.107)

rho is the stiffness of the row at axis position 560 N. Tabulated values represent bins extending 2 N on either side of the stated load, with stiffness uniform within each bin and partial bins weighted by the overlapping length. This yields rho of 8.037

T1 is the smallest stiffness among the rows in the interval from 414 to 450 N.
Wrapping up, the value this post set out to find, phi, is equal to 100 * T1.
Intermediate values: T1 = 7.722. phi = 772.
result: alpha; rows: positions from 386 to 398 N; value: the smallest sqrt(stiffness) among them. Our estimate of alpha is 2.78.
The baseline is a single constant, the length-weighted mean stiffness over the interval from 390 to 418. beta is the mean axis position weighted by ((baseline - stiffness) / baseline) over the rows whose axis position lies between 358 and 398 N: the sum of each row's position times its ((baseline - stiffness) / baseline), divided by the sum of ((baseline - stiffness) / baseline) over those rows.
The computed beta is 366.7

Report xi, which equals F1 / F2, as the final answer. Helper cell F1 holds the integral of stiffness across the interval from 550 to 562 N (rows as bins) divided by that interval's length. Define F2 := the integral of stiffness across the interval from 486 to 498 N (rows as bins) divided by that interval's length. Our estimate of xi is 1.01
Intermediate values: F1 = 8.04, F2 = 7.93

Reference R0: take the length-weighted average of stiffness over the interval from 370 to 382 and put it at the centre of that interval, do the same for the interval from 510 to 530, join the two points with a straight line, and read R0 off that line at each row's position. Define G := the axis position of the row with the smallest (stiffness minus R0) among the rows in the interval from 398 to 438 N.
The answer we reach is 436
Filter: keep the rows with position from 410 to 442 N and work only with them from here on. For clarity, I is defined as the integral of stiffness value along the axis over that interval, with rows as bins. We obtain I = 248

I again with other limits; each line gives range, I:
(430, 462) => 242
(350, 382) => 219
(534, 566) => 257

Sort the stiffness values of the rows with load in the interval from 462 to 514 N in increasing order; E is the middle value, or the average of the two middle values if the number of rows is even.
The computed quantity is 7.908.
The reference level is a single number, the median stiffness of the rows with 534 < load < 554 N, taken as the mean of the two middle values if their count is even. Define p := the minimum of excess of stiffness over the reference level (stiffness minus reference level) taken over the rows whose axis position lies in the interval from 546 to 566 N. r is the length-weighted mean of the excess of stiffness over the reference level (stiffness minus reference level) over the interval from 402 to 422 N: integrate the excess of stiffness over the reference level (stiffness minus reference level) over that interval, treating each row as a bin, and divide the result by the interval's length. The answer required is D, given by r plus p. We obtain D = -0.3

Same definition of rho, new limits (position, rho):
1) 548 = 8.008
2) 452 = 7.786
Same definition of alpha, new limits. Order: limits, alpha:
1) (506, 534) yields 2.80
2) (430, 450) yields 2.78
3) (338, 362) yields 2.55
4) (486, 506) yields 2.81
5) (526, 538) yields 2.81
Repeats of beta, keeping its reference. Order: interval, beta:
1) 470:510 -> 492.6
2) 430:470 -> 464.1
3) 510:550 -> 533.4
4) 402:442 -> 427.5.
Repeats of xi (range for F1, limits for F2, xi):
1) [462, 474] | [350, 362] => 0.95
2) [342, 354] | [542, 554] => 0.96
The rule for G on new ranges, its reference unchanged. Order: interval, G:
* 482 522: 520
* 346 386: 364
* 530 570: 568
